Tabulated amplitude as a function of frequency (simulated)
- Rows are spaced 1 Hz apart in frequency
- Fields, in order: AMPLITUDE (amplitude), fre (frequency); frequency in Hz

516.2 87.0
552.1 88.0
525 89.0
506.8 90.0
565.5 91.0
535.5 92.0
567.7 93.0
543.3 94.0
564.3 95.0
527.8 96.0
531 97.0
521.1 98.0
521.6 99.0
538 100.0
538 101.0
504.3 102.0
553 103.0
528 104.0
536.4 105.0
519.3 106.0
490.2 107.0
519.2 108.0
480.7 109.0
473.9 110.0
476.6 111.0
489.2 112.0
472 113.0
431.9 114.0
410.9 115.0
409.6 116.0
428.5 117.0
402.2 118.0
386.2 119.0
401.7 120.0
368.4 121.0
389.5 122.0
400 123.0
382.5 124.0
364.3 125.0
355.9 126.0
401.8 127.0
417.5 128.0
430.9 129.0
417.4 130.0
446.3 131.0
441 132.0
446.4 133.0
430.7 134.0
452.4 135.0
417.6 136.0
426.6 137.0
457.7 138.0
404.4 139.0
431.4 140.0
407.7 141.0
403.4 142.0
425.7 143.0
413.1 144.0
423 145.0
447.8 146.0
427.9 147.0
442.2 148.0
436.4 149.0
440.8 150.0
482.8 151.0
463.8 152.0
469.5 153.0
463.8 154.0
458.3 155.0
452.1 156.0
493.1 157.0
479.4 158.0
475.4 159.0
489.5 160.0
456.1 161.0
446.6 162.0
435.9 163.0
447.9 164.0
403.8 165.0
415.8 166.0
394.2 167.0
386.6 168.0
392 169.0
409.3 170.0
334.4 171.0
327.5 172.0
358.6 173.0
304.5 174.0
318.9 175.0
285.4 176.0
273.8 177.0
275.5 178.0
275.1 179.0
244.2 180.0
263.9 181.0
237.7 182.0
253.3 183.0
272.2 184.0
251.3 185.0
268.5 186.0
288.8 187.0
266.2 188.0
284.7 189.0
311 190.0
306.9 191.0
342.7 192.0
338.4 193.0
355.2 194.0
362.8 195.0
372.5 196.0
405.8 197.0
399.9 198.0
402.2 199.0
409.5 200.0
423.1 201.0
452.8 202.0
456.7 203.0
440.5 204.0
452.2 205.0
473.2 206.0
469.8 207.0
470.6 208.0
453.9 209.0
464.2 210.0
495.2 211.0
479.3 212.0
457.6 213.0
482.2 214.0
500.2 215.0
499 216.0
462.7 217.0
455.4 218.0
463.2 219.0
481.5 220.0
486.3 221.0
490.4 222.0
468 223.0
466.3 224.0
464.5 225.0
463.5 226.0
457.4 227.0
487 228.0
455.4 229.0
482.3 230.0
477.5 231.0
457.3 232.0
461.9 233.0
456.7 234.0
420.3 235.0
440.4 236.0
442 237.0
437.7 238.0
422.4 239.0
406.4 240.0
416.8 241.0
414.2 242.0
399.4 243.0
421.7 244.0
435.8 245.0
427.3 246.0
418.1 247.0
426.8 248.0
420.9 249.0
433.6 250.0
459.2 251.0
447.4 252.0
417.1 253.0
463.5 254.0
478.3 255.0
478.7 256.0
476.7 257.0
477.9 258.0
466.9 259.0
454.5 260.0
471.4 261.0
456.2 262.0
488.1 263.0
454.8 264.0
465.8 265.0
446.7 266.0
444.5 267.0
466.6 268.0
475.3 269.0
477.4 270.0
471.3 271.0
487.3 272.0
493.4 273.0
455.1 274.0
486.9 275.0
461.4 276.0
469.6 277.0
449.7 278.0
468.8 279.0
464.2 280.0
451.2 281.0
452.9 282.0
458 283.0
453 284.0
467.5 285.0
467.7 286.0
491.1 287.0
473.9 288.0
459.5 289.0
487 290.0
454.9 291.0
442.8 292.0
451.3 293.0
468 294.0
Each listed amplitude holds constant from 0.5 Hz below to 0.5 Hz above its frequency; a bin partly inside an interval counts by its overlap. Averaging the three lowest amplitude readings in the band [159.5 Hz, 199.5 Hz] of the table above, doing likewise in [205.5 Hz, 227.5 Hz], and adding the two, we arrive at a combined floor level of 700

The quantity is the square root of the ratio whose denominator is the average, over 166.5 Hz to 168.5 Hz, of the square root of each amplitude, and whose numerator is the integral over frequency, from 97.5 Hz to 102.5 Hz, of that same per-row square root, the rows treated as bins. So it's 2.41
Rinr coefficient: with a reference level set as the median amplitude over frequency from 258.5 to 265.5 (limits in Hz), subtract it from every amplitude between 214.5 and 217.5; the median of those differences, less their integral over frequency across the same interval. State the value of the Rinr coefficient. -31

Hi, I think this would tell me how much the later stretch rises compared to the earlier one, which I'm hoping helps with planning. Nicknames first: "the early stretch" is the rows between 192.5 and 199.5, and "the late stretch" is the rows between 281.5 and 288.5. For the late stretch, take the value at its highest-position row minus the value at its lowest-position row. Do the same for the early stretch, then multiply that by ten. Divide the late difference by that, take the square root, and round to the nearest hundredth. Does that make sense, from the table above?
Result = 0.18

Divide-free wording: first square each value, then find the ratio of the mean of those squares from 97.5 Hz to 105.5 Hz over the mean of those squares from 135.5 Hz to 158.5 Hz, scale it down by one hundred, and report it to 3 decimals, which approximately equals 0.014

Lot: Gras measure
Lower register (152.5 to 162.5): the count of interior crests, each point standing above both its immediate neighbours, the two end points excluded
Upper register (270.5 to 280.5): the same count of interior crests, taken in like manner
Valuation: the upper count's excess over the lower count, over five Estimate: 0.40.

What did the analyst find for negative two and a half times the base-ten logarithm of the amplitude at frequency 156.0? -6.64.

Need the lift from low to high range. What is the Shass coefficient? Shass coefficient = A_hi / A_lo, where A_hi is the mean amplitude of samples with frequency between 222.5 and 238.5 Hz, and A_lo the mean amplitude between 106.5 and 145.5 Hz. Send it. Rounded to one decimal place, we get 1.1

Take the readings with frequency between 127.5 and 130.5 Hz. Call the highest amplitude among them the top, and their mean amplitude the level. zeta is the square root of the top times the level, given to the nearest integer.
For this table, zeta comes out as 426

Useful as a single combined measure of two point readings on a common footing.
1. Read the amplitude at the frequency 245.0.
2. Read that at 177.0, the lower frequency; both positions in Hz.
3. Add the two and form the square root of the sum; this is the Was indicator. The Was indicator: 26.6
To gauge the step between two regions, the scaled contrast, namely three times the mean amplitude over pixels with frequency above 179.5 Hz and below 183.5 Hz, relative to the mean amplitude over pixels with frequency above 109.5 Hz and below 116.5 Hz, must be 1.66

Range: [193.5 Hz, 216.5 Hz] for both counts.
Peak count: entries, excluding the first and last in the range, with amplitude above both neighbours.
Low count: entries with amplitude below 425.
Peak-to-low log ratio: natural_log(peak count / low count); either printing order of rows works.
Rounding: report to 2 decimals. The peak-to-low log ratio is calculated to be -0.29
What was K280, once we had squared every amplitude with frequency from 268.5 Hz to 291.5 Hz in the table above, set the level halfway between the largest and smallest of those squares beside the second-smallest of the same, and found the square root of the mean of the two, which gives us 462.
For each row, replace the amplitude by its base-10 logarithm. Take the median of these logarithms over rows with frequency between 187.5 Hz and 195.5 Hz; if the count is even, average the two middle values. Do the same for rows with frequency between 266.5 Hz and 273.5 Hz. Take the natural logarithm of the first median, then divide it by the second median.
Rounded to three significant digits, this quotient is 0.344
